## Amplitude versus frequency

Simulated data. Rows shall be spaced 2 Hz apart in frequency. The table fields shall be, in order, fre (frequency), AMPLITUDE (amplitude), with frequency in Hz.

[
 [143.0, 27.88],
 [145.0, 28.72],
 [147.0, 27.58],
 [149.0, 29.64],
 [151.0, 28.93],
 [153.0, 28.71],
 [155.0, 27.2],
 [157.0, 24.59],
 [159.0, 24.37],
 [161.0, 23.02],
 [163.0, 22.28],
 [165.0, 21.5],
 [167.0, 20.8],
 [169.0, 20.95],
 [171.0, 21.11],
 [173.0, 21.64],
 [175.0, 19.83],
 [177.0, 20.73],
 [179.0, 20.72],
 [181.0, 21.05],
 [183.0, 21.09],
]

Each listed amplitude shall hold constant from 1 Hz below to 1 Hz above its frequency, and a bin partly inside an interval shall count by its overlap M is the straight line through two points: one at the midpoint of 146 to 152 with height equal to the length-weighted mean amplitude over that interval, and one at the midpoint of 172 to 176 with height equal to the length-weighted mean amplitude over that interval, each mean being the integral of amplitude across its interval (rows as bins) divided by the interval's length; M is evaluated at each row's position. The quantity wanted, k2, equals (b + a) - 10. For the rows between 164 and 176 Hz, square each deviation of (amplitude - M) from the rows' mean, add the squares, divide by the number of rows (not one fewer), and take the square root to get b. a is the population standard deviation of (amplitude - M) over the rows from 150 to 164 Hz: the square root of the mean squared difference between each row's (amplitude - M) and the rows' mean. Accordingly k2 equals -7.76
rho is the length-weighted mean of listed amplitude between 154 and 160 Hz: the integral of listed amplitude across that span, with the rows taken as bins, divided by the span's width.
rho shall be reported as 25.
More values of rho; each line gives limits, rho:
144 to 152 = 29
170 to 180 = 21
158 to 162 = 24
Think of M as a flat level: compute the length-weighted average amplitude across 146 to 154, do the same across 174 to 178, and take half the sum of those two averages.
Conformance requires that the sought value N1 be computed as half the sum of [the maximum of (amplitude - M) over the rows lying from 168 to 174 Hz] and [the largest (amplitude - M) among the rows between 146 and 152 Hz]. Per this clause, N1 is 1.1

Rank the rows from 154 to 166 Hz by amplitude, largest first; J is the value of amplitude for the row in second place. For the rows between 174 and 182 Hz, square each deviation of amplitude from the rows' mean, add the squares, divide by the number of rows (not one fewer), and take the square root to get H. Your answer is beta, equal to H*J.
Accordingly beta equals 11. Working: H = 0.5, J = 24.59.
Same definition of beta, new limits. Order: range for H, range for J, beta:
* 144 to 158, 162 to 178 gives 34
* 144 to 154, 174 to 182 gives 14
